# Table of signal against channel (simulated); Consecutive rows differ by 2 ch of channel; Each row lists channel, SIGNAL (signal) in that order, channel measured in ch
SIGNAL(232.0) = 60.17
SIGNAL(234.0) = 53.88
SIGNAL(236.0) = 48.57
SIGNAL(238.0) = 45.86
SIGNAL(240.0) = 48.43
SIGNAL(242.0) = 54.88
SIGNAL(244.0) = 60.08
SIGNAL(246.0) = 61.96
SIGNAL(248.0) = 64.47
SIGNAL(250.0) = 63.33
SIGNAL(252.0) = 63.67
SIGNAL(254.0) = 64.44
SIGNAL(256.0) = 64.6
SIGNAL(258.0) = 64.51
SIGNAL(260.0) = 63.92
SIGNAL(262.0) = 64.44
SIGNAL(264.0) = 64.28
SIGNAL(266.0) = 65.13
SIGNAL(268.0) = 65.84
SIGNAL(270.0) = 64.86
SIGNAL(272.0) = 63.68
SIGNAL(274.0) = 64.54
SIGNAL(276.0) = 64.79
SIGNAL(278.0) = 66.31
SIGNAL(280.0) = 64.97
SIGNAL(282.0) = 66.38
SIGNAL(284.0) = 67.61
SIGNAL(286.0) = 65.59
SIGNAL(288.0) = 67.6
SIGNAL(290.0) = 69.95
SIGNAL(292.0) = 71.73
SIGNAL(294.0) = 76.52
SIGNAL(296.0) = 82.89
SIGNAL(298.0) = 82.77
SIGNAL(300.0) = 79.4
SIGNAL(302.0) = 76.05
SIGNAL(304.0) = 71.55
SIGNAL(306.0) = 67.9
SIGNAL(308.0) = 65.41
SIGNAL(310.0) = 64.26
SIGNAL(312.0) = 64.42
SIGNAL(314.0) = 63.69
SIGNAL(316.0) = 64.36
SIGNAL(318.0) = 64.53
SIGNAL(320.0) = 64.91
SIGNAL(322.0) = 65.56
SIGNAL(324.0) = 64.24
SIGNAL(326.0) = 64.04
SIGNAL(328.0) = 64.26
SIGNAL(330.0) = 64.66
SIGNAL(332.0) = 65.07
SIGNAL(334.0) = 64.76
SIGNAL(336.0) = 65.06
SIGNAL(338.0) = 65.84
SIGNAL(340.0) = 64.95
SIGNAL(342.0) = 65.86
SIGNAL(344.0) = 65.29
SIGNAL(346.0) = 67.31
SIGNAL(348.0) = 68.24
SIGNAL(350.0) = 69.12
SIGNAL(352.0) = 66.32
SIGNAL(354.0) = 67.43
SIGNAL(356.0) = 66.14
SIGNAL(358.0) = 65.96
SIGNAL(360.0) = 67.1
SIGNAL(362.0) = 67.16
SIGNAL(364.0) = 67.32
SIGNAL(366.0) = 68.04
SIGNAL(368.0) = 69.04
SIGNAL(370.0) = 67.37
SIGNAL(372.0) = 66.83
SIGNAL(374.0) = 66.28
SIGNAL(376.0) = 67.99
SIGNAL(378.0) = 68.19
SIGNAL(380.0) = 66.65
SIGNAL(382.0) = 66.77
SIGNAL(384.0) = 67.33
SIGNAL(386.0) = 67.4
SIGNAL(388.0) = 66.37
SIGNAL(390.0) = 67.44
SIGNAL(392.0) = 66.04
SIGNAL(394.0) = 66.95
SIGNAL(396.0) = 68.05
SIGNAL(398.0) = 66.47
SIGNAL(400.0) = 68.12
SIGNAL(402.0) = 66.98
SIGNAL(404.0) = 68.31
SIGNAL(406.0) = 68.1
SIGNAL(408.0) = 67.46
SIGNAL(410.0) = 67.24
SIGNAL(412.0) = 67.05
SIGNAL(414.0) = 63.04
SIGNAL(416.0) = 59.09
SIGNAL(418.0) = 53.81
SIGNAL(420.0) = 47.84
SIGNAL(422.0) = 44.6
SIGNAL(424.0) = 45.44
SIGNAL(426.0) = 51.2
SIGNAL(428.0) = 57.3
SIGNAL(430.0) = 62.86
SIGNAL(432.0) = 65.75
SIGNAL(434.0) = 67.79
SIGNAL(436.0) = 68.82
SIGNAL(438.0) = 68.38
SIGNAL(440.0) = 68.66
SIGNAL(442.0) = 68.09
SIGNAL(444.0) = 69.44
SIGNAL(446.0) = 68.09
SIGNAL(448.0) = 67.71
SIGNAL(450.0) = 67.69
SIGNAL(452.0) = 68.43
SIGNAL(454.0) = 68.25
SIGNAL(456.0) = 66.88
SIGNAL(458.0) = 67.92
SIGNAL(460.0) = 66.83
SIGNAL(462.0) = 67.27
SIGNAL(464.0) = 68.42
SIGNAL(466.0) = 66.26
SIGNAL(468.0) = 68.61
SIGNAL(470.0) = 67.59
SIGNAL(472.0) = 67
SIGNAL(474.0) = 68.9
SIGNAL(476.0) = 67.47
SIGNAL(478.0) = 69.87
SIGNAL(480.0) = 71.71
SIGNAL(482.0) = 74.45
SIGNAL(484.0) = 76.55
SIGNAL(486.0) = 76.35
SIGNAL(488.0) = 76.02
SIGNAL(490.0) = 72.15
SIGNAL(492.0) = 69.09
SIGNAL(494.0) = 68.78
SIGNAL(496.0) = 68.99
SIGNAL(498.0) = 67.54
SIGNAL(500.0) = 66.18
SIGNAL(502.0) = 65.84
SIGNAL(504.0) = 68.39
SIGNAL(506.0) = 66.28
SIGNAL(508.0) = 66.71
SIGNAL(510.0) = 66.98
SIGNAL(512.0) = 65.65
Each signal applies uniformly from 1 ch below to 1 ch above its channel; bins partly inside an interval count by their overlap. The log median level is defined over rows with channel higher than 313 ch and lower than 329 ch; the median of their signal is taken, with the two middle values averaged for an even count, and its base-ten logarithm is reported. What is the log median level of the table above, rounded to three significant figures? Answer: 1.81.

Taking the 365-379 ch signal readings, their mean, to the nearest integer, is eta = 68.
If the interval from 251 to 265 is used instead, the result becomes 64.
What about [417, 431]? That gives 52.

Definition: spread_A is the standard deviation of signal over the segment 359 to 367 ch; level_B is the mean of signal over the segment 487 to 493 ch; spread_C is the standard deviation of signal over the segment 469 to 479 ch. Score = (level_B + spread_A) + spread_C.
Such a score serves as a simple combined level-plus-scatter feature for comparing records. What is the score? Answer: 74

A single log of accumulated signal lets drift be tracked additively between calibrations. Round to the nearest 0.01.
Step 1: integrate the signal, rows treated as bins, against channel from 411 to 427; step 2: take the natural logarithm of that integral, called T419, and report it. 6.76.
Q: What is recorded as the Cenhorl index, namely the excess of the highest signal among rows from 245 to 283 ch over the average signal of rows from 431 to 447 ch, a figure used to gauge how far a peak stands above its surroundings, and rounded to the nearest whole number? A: -2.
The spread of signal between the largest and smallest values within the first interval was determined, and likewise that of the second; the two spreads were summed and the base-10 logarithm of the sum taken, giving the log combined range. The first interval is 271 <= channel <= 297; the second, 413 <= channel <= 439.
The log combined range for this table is 1.6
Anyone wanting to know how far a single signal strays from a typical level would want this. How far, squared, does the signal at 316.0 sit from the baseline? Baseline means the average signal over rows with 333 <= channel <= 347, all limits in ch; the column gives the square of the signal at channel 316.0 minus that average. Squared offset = 1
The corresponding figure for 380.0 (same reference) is 1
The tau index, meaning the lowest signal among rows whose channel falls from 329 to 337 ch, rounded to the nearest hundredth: 64.66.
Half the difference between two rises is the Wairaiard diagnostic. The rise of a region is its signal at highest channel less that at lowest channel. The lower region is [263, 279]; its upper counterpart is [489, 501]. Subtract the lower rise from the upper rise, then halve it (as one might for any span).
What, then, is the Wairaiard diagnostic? -4.0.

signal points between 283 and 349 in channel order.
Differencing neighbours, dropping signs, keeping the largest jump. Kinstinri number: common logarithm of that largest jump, 0.8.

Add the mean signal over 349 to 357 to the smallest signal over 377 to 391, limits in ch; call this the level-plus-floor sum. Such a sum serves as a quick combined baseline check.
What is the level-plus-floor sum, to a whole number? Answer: 134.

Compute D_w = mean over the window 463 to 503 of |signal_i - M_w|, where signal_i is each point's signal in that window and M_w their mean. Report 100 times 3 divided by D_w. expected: 108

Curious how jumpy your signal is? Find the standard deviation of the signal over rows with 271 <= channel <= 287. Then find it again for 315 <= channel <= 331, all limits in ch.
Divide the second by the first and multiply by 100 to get 39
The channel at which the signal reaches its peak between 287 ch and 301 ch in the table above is 296.0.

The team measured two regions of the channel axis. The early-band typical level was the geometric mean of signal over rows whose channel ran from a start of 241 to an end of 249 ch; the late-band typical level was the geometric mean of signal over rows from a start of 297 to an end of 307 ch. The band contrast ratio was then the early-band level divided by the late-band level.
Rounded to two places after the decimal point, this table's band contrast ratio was 0.80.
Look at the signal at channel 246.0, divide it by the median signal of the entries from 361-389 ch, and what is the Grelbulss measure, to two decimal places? 0.92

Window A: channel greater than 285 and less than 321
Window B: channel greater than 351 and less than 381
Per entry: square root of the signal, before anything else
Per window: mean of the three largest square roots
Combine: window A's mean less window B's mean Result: 0.77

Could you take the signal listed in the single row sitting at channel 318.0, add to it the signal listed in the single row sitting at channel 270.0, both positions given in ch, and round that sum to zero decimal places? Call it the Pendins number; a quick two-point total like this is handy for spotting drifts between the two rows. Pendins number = 129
